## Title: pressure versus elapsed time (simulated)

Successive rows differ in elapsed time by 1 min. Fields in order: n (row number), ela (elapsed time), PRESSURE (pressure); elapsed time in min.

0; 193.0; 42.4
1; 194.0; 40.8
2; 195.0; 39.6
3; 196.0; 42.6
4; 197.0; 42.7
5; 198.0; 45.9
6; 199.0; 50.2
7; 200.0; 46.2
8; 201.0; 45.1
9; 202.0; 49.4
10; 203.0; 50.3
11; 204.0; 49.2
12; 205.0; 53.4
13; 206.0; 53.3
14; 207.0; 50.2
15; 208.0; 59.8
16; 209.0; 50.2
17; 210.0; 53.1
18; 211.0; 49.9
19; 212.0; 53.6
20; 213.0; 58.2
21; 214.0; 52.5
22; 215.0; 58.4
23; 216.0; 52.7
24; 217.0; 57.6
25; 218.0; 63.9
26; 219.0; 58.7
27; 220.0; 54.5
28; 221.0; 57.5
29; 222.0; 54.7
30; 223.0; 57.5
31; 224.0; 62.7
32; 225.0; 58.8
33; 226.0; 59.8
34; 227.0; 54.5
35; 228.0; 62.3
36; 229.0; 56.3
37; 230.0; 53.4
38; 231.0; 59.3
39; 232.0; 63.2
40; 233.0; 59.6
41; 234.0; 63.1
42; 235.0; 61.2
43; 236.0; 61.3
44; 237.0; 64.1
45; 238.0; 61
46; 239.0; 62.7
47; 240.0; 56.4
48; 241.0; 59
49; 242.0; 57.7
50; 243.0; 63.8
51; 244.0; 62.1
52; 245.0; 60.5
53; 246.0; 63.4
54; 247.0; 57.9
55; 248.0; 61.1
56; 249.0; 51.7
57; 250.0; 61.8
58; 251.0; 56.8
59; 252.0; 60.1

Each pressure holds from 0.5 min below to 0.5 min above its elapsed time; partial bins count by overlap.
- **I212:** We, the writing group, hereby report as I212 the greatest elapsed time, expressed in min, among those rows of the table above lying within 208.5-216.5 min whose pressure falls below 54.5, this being 216.0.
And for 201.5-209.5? 209.0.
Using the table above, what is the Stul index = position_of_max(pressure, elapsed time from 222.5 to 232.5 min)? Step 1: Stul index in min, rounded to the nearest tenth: 232.0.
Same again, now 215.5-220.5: 218.0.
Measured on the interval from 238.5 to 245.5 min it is 243.0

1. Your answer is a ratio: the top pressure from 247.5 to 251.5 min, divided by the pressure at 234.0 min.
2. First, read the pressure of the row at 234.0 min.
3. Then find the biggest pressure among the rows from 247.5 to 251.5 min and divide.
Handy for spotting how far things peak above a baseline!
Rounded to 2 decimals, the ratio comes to 0.98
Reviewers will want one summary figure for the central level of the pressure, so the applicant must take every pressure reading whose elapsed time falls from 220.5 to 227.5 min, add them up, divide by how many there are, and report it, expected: 58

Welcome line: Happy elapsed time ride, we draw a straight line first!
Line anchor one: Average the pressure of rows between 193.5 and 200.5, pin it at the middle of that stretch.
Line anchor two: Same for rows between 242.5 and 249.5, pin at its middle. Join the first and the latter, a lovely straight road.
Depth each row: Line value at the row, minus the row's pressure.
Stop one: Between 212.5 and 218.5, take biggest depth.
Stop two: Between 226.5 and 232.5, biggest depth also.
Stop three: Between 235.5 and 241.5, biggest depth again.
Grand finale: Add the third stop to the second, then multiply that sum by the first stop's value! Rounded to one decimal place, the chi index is -7.7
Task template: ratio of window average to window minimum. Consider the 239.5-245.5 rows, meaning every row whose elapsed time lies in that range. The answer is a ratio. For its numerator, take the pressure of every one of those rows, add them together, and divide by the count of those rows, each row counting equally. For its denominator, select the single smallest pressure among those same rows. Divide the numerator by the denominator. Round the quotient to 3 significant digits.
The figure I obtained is 1.06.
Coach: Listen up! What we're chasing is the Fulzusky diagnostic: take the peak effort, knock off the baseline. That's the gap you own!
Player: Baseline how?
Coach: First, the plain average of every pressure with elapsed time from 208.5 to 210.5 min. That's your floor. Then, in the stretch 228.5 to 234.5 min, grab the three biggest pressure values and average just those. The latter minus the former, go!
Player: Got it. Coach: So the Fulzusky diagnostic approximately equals 10.3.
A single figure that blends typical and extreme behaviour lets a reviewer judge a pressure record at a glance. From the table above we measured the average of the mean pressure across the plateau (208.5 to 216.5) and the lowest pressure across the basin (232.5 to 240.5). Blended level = 55.0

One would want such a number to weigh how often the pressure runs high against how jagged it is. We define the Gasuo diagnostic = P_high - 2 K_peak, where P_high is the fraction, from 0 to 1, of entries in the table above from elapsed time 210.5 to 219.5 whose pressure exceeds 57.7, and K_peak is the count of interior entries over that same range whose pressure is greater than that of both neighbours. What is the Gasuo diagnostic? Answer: -5.6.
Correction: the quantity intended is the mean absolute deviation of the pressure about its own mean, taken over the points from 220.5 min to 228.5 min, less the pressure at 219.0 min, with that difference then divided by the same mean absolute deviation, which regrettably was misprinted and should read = -23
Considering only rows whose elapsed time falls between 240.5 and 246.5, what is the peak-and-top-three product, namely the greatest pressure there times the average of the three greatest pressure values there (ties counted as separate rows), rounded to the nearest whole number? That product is 4026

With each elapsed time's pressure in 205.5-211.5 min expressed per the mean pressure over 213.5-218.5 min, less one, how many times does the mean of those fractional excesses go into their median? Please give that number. 1.3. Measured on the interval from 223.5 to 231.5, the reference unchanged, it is 1.5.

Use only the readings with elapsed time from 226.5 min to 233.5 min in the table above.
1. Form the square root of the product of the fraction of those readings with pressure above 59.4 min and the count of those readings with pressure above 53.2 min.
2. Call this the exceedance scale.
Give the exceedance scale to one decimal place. 1.7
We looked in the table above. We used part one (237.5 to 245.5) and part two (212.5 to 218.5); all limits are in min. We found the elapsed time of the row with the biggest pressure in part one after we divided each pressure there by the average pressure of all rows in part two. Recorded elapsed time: 243.0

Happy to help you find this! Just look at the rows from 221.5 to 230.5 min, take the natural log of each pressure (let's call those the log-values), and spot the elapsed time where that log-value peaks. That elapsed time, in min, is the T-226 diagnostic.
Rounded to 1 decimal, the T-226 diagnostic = 224.0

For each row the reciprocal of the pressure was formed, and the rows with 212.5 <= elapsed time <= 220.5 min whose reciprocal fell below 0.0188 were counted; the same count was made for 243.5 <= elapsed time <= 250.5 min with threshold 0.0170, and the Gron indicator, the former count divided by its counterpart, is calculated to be 1.20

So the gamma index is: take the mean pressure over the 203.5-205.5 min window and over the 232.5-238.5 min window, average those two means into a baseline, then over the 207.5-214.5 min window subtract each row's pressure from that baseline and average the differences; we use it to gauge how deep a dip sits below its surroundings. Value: 2.6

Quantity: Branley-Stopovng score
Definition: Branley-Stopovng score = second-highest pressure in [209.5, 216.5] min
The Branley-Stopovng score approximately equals 58.2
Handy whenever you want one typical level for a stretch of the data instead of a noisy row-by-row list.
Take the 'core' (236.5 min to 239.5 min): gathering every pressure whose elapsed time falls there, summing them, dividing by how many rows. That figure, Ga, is 63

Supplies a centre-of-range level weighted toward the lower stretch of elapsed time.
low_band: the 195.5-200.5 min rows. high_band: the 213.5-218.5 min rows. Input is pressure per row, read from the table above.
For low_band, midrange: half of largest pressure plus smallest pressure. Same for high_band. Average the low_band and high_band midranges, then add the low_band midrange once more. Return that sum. 99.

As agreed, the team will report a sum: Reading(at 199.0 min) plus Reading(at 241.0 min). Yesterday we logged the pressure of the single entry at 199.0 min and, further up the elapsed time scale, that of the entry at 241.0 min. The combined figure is 109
